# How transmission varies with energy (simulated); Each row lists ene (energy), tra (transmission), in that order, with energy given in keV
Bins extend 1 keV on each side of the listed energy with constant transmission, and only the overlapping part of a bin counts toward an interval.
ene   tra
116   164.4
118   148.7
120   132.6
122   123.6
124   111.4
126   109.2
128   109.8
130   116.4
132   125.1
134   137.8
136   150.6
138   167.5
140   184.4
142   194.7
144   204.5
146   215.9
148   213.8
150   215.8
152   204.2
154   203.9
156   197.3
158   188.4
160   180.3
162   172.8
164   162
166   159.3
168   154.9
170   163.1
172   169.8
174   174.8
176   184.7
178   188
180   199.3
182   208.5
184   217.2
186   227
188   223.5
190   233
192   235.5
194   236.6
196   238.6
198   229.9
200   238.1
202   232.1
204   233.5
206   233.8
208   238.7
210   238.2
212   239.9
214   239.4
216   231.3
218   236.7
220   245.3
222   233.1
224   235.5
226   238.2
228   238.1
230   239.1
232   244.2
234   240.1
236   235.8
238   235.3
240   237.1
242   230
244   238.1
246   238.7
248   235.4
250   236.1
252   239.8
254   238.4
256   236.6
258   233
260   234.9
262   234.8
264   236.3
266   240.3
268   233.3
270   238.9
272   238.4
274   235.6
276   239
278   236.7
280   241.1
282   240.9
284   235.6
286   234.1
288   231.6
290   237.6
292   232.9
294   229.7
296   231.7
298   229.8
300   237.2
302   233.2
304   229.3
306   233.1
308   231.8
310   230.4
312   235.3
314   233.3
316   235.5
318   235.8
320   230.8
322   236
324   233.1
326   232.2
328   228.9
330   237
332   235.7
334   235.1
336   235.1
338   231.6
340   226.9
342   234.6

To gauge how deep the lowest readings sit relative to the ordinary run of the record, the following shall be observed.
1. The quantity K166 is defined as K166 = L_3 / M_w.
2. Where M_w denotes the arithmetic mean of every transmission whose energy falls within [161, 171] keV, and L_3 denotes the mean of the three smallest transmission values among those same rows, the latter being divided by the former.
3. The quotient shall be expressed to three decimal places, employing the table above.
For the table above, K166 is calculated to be 0.977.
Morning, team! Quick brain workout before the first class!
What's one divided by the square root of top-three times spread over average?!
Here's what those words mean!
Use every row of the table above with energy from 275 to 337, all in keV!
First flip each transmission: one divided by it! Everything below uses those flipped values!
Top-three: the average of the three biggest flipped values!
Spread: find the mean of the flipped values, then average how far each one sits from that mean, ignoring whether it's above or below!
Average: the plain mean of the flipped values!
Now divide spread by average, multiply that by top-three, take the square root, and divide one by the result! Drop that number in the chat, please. 143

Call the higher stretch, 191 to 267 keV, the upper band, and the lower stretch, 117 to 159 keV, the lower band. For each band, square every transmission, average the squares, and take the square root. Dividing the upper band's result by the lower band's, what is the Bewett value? 1.40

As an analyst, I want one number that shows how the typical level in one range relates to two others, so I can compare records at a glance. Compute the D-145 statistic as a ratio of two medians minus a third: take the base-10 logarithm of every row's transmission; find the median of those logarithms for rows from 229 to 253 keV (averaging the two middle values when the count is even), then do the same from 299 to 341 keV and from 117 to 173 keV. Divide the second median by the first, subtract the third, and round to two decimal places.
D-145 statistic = -1.22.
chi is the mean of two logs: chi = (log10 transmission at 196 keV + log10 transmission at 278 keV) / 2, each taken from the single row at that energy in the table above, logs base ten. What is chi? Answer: 2.376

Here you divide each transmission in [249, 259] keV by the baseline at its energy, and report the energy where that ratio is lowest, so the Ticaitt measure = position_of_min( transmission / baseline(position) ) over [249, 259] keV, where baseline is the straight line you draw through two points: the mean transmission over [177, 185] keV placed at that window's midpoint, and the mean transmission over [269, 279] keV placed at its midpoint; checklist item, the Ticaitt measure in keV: 258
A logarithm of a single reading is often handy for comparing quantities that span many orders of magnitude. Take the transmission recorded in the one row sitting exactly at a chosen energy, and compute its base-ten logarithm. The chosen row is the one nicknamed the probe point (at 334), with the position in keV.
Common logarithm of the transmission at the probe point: 2.371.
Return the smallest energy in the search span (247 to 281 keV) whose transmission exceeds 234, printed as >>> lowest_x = 248 keV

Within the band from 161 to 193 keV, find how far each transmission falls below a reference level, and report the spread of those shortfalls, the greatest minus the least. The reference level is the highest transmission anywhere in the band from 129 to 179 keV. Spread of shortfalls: 81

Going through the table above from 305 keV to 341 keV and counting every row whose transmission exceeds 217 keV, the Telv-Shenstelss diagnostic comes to 18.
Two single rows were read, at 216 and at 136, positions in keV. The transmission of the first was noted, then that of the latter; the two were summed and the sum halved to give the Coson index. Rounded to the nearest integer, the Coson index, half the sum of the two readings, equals 191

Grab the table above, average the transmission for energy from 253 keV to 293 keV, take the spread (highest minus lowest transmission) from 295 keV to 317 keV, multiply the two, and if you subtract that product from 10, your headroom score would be -1858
